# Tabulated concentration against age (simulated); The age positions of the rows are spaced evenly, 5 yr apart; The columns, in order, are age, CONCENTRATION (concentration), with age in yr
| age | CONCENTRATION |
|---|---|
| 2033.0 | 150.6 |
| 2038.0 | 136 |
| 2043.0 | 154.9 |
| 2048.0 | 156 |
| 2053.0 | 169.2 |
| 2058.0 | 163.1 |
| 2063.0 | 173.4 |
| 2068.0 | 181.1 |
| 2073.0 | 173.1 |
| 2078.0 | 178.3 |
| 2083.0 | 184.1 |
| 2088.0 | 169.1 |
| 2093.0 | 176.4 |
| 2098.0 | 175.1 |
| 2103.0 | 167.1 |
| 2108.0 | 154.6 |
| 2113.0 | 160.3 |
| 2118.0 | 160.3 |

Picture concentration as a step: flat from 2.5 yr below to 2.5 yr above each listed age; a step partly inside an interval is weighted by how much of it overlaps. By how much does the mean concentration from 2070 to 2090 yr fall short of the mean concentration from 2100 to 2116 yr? -15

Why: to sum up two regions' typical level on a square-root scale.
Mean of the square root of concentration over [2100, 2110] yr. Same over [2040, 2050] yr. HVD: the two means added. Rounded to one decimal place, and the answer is 25.1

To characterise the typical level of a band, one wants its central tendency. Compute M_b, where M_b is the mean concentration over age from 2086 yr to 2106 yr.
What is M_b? 172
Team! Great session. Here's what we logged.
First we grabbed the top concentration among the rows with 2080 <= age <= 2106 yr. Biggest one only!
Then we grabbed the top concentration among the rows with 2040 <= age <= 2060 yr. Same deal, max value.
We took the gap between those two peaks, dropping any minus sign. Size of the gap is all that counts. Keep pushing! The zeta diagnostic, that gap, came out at 14.9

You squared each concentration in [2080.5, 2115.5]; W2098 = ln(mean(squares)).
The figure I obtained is 10.3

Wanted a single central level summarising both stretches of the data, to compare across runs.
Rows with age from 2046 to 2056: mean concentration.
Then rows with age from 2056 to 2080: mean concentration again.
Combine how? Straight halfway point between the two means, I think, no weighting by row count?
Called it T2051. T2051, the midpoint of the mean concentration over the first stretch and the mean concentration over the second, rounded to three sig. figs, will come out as 168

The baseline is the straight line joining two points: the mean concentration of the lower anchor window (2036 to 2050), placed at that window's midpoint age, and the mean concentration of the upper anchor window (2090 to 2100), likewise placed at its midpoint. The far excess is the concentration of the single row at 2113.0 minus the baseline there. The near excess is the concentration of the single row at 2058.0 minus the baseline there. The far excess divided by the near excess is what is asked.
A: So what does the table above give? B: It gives -3.8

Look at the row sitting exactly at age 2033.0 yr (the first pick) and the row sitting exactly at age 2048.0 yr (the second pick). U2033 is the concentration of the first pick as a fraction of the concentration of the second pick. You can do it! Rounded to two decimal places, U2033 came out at 0.97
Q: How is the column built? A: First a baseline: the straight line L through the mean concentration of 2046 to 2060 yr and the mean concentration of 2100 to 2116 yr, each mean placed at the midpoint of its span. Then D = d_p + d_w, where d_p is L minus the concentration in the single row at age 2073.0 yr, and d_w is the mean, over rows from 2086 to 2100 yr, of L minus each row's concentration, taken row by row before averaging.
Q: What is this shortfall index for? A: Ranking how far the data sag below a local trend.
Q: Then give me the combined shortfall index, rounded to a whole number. -23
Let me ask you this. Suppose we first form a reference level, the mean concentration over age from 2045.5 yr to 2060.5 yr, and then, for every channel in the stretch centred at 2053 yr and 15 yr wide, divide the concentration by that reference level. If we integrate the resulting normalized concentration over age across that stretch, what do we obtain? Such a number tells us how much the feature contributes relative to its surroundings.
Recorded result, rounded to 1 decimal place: 15.0 yr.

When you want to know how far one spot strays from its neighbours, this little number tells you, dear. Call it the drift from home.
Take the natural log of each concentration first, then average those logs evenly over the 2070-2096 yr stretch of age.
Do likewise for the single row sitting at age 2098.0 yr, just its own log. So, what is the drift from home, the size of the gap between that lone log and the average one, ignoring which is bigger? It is 0.006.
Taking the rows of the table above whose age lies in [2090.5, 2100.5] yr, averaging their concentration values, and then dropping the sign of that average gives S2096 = 176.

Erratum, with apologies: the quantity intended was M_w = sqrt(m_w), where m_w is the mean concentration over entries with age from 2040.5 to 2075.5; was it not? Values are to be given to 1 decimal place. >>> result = 12.9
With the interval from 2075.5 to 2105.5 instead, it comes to 13.2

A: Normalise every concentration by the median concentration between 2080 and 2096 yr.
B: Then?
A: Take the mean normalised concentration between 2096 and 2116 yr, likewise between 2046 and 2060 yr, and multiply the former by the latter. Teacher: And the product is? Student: 0.859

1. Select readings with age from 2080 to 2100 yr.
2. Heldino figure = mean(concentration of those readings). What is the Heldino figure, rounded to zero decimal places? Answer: 176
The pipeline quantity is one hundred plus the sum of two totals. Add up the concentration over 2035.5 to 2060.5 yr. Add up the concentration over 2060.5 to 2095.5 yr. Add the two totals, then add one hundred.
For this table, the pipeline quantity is 2115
